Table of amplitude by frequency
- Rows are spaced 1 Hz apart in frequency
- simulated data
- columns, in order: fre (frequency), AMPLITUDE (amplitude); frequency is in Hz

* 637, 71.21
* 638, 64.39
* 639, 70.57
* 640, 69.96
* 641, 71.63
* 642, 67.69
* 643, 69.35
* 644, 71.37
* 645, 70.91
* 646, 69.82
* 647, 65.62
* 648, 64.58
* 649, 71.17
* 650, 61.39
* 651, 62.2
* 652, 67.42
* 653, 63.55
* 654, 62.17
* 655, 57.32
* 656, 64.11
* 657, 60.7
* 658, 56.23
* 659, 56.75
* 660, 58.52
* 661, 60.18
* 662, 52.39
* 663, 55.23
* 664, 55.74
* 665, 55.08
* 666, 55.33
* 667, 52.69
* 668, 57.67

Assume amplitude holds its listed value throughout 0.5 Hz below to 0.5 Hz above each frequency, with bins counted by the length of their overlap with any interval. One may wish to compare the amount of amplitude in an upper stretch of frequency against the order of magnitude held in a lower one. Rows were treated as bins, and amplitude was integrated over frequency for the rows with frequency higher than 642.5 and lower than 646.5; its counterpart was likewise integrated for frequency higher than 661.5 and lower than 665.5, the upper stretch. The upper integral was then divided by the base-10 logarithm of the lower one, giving 89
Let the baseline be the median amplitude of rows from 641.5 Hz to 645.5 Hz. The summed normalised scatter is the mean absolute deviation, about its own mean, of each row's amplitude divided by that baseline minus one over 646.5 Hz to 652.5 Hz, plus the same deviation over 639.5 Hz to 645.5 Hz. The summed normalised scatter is 0.055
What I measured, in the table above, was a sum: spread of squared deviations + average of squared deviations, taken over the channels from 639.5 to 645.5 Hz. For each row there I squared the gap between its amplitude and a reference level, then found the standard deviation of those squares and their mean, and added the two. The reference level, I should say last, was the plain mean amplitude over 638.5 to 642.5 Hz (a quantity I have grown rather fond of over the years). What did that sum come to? 4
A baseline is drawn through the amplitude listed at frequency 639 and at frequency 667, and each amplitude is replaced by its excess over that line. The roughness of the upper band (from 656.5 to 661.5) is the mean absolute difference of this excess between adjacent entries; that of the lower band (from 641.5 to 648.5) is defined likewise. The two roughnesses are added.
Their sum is 4.0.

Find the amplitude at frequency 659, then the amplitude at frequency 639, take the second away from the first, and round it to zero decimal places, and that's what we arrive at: -14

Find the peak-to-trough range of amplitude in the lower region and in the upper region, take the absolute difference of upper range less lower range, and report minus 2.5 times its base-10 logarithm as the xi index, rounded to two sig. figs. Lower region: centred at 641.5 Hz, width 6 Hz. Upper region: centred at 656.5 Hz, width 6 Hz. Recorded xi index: -1.5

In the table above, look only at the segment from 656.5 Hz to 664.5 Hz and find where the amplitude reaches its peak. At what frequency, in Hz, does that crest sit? 657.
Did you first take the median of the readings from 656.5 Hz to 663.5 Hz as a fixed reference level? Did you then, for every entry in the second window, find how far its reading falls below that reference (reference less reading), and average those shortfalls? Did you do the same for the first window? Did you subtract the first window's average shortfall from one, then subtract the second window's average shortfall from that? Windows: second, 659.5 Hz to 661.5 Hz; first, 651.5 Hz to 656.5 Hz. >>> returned 10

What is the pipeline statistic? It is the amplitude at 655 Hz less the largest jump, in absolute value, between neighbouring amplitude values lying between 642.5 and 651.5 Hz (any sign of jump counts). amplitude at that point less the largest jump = 47.5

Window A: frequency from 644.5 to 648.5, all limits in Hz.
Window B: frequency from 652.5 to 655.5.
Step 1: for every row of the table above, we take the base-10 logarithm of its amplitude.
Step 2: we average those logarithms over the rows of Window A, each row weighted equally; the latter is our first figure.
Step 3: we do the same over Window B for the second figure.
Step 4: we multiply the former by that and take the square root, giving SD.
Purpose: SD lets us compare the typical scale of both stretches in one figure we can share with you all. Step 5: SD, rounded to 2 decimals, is 1.81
